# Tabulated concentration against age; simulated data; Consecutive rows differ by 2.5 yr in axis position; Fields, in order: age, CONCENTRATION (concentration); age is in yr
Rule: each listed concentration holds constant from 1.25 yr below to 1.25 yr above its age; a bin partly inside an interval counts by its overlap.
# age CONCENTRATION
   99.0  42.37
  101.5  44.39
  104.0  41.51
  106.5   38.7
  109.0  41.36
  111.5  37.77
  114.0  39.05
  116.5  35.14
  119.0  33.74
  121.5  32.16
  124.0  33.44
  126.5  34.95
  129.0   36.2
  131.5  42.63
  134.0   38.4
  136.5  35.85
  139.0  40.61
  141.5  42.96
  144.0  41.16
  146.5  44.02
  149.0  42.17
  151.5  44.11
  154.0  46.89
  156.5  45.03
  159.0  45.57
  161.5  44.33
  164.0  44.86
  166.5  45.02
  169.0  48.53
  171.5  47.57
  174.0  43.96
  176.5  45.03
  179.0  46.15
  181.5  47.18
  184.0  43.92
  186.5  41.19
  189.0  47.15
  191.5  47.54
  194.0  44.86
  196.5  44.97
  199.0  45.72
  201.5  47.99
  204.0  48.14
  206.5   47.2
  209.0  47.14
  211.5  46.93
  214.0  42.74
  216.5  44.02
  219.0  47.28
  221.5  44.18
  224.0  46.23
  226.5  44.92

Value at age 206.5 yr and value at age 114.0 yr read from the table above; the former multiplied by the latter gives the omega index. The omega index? 1843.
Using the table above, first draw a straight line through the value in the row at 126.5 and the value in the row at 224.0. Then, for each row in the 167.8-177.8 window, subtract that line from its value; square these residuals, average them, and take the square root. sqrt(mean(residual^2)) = 6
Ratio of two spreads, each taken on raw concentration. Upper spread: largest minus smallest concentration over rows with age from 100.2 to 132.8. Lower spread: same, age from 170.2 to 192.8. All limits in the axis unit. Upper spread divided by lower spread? 1.9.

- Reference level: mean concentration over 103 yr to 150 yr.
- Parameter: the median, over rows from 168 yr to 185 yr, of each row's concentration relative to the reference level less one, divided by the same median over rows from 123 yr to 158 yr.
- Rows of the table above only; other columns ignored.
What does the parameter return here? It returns 2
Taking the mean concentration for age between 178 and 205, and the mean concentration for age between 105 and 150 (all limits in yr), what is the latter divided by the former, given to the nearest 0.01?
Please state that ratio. 0.84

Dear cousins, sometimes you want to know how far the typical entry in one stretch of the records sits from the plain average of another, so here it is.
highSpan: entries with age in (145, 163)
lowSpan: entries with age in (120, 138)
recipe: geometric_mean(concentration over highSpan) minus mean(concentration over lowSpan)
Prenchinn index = 8.3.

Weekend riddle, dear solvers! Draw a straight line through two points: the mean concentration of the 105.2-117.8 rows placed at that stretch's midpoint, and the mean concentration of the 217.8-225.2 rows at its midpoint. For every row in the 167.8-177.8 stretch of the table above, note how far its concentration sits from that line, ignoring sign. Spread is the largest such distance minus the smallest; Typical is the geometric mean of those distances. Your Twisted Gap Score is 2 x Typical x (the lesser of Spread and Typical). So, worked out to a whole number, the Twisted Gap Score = 19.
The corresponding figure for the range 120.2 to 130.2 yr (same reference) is 35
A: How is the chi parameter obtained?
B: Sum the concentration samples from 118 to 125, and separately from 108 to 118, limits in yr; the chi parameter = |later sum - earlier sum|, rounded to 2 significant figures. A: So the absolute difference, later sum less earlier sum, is 54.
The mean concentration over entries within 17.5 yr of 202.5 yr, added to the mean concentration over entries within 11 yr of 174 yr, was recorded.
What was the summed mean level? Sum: 91.7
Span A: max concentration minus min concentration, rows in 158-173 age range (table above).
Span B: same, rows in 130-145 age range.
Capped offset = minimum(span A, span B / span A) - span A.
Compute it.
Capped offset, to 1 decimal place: -2.5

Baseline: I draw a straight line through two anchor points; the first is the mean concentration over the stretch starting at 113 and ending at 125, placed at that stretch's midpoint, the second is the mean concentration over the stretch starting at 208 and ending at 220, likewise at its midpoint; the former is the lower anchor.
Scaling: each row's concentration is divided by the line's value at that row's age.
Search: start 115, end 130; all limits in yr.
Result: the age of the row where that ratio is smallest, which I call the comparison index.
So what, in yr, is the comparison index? 121.5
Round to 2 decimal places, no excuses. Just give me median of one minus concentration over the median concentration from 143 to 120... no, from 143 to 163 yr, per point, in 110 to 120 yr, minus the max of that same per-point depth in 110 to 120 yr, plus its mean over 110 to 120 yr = 0.11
